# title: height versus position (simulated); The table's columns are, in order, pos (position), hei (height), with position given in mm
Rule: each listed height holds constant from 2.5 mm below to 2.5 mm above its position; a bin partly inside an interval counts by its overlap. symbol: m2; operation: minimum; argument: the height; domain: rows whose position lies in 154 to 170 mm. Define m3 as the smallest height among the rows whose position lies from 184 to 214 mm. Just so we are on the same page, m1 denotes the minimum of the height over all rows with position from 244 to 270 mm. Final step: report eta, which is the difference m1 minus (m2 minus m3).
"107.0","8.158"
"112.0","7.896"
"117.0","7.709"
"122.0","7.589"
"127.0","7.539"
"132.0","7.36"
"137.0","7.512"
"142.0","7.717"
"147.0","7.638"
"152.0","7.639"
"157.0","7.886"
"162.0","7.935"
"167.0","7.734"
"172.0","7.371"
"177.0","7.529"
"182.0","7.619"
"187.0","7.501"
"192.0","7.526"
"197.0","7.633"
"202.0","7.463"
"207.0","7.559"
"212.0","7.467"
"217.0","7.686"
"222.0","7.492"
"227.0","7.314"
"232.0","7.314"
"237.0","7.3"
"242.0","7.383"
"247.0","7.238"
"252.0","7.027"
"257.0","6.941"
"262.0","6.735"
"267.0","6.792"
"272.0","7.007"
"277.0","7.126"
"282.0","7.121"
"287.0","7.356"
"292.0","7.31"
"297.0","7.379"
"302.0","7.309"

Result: 6.5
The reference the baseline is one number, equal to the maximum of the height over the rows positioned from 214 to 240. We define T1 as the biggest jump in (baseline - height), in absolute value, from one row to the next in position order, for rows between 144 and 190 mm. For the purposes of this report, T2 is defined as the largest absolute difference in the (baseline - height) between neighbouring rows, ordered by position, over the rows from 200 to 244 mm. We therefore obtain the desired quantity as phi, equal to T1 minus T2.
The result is 0.14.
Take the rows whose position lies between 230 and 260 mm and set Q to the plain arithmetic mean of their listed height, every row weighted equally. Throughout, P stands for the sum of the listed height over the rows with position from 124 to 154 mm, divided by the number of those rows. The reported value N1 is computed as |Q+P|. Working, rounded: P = 7.57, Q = 7.20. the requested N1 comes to 14.8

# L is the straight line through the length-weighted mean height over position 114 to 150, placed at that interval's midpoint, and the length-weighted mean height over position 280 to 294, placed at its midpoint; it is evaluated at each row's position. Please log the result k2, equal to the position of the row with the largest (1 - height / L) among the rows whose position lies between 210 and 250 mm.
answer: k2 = 247.0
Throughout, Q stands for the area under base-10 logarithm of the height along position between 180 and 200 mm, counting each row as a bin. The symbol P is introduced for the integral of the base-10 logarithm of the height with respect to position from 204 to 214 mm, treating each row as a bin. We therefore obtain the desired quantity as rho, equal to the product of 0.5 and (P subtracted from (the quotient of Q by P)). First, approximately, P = 9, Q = 18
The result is -3.4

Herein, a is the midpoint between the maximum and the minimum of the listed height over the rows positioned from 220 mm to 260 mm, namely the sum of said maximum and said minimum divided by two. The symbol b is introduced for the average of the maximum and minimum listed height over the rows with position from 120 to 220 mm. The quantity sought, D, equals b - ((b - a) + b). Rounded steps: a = 7.22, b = 7.65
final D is -0.4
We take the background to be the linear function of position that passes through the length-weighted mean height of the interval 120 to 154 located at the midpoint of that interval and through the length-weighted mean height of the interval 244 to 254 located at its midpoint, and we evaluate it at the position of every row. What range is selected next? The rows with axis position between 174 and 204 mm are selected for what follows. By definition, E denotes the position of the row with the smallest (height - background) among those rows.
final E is 177.0 mm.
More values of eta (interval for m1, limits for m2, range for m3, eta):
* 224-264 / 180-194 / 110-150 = 6.6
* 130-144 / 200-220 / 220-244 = 7.2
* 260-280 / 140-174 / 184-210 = 6.8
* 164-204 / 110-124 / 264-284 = 6.6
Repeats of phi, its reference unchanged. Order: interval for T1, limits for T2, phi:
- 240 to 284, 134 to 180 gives -0.15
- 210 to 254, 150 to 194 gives -0.14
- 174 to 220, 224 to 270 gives 0.01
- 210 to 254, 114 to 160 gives -0.03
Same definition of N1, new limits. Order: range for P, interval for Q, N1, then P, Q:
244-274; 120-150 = 14.5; 6.96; 7.56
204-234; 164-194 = 15.0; 7.47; 7.55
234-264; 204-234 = 14.6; 7.10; 7.47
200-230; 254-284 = 14.5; 7.50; 6.95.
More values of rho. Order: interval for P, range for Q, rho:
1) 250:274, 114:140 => -9.5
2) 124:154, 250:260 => -13.0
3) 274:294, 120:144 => -8.0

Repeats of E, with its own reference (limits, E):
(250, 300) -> 262.0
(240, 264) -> 262.0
